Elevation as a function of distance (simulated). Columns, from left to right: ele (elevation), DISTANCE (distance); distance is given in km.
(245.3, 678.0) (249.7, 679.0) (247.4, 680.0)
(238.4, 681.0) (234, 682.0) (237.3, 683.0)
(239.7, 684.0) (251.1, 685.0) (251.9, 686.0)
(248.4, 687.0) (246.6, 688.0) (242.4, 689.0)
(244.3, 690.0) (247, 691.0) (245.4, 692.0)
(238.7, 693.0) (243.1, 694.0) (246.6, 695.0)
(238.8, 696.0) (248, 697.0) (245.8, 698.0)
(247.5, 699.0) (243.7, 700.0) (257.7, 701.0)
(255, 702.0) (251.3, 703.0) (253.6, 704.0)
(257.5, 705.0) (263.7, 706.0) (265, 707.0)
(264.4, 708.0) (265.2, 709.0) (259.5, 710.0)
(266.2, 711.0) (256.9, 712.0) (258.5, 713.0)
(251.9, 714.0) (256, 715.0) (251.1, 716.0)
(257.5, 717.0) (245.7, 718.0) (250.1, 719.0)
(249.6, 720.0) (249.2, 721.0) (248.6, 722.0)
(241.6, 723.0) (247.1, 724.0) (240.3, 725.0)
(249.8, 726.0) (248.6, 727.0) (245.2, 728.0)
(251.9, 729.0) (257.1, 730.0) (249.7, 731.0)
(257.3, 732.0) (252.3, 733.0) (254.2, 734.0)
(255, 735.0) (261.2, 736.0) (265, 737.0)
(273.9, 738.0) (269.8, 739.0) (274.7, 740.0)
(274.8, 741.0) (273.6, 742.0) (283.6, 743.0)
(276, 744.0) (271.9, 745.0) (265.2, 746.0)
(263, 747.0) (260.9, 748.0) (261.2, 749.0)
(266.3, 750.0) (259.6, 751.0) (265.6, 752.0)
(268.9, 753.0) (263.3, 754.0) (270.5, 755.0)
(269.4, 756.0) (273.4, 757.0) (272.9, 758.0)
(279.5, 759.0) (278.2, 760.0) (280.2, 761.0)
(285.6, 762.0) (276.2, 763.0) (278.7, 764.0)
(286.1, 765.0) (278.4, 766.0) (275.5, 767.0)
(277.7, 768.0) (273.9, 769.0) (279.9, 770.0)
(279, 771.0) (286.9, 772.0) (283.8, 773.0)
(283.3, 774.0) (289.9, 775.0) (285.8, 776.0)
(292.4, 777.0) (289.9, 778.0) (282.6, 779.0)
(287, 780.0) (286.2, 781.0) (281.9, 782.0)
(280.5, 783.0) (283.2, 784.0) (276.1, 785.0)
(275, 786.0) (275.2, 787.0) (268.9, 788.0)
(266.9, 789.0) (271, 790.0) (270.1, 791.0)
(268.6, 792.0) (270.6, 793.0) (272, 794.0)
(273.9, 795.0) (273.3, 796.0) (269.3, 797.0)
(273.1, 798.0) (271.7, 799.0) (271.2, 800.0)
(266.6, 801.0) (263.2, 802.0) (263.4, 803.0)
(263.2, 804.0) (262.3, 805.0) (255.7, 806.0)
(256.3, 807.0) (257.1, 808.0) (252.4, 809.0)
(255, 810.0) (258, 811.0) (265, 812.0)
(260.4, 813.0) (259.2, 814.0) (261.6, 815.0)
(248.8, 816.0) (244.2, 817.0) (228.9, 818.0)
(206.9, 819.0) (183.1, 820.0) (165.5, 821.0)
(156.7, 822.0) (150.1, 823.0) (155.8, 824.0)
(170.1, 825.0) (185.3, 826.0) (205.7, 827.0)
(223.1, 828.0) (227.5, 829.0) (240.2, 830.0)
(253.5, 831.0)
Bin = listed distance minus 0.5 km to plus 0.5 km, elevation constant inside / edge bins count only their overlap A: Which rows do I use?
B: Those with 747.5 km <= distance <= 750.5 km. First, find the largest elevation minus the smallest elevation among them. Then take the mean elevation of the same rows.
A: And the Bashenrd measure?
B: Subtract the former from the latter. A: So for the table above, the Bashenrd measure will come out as 257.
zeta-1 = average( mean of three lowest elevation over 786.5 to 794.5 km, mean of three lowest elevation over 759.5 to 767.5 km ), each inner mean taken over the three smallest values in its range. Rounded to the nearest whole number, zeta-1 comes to 272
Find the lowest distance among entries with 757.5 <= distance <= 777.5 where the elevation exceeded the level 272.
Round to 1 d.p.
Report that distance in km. 758.0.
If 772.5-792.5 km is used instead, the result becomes 773.0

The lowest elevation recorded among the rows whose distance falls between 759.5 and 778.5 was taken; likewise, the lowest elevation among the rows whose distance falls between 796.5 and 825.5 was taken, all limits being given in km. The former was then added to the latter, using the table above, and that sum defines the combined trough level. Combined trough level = 424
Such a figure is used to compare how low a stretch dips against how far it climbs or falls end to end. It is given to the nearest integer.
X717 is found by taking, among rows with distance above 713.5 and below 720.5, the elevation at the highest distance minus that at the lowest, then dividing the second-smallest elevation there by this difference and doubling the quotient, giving -217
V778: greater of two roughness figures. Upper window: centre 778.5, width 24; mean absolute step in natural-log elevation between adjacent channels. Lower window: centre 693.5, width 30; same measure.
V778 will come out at 0.0172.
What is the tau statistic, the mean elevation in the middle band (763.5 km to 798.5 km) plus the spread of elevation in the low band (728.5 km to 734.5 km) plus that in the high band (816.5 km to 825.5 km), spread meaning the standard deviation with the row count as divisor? 314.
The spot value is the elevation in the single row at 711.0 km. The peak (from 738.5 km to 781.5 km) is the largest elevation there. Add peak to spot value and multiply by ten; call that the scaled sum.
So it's 5586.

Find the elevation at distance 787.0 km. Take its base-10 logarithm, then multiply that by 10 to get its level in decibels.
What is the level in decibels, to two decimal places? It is 24.40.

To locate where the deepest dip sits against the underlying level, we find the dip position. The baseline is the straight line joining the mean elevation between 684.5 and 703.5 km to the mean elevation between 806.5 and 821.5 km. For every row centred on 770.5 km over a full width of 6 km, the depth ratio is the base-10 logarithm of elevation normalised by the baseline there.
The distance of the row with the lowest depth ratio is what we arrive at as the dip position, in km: 769.0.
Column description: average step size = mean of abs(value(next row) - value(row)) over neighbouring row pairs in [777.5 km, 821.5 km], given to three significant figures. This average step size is 4.62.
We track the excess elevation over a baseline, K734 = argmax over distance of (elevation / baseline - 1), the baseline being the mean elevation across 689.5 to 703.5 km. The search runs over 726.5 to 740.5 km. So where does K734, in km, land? 740.0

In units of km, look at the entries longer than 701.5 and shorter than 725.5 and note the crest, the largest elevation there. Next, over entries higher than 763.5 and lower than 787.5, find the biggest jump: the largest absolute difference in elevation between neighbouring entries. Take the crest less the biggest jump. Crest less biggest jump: 258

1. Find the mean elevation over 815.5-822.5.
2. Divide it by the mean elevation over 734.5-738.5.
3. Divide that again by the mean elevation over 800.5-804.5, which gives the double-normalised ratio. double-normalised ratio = 0.0029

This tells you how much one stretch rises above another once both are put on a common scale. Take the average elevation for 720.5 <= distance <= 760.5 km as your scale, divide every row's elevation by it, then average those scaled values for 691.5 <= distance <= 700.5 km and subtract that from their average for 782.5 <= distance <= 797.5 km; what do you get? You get 0.11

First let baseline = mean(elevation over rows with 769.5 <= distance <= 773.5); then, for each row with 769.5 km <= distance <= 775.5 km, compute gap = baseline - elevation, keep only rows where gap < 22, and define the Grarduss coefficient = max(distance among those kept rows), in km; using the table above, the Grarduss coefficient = 775.0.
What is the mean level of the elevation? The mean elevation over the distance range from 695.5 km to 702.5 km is 248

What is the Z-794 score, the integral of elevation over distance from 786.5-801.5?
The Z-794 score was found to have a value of 4062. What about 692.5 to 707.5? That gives 3756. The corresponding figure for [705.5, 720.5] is 3861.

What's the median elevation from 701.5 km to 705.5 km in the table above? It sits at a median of 254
